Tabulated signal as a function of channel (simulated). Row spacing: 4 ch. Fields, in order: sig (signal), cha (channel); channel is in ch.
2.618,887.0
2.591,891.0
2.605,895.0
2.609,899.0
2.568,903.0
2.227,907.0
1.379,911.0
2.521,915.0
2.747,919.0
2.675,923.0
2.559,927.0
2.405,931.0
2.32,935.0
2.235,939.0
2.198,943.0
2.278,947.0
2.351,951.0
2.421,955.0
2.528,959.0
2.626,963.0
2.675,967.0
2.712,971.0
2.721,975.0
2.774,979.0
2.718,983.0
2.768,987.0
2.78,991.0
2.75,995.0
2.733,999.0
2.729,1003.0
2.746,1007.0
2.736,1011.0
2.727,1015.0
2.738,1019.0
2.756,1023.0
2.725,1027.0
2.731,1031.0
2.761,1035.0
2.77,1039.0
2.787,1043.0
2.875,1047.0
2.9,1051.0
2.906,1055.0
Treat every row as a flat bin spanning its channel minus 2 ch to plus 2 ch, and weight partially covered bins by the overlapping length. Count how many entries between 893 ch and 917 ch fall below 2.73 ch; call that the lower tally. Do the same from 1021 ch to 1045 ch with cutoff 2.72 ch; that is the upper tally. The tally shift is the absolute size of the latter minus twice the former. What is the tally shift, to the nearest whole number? 12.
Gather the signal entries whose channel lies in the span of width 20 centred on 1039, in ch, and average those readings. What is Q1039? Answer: 2.78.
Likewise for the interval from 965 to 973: 2.69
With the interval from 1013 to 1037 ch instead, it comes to 2.74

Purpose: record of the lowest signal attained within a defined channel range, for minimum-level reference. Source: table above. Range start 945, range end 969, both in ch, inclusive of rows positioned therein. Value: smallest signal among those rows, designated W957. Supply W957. 2.278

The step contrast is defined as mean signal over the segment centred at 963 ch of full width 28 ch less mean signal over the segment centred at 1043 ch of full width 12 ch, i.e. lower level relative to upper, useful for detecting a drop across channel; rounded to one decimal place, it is -0.2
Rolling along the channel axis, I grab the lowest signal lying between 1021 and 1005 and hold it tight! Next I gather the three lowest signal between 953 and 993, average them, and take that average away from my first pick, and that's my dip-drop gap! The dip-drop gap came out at 0.20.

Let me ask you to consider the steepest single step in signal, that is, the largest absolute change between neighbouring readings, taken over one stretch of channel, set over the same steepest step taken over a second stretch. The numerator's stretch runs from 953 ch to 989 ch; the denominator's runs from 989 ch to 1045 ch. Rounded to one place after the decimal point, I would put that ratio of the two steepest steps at 3.5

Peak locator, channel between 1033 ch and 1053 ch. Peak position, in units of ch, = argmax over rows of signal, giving 1051.0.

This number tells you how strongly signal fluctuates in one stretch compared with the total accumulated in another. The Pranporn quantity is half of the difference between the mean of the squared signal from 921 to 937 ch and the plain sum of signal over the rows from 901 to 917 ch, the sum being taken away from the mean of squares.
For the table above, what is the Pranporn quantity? -1.24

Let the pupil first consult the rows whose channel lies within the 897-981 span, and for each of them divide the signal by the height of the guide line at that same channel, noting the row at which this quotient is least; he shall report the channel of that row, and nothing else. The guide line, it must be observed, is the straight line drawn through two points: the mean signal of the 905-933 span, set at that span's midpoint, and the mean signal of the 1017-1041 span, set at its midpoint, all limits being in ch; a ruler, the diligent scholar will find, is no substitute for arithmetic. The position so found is 911.0 ch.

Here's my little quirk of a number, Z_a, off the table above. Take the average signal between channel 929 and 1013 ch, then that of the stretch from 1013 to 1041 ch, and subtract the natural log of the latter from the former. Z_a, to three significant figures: 1.57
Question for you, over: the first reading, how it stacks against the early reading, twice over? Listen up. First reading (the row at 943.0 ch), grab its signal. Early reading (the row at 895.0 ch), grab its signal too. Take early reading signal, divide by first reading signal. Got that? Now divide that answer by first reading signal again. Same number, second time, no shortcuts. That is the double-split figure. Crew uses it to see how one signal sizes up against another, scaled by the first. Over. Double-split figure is 0.54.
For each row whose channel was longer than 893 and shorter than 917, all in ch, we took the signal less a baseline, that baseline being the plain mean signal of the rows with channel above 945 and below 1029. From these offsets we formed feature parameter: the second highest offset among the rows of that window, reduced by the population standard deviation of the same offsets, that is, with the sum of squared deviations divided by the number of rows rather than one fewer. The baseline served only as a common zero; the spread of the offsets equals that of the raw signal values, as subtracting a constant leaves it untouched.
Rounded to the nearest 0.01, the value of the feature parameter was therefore -0.50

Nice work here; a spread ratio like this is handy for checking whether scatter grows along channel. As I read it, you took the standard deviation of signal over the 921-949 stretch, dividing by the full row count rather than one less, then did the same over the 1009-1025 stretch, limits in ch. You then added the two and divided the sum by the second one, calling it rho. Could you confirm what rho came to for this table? 17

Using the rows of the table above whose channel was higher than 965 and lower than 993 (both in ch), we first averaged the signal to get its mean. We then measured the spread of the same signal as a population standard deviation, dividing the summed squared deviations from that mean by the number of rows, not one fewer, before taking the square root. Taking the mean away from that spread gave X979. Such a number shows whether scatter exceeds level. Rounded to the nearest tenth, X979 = -2.7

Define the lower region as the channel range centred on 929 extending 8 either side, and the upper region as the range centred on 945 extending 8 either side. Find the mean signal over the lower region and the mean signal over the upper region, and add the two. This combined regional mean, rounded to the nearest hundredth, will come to 4.76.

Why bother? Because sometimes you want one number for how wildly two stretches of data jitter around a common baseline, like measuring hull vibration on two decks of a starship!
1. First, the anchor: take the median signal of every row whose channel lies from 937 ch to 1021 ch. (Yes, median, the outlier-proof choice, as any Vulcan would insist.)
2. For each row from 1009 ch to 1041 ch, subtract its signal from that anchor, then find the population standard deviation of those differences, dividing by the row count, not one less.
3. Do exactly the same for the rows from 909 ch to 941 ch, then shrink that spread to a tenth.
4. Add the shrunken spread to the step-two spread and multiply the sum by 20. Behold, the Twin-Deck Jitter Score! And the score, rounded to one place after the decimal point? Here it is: 1.1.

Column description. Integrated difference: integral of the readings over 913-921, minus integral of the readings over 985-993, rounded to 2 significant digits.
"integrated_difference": -1.1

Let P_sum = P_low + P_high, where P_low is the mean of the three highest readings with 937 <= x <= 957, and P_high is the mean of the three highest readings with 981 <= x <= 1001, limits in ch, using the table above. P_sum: 5.12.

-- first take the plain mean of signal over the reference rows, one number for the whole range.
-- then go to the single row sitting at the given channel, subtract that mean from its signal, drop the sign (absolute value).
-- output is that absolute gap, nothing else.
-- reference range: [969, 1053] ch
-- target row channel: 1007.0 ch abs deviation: 0.01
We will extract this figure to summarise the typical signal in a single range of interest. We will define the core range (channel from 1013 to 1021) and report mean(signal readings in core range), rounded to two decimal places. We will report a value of 2.73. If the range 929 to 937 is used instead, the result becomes 2.36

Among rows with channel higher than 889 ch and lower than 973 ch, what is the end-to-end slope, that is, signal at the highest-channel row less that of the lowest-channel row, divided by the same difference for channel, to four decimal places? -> 0.0015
